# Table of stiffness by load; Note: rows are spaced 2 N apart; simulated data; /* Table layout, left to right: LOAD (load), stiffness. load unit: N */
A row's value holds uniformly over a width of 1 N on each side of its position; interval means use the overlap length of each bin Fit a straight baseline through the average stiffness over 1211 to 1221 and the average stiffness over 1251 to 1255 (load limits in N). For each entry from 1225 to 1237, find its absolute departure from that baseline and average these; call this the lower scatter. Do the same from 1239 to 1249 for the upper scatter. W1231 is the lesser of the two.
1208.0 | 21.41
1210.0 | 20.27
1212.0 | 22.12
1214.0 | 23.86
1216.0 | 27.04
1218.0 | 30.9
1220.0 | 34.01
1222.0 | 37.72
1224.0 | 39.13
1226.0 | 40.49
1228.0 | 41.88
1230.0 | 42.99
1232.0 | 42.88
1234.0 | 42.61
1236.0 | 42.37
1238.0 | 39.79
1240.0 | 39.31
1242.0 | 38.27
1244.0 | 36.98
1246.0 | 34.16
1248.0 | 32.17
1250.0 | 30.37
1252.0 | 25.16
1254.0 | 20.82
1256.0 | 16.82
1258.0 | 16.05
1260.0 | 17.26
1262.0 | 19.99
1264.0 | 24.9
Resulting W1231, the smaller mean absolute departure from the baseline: 12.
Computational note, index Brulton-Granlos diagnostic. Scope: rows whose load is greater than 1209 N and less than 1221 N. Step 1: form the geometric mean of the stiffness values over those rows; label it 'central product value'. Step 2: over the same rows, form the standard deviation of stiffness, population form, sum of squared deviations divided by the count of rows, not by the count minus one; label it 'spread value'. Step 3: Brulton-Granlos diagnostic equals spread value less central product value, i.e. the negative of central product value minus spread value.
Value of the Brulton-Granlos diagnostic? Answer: -21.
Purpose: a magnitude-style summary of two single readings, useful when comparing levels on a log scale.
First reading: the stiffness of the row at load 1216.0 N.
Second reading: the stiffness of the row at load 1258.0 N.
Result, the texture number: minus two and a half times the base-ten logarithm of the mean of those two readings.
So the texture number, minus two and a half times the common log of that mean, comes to -3.33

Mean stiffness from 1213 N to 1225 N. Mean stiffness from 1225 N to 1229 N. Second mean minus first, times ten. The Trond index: 91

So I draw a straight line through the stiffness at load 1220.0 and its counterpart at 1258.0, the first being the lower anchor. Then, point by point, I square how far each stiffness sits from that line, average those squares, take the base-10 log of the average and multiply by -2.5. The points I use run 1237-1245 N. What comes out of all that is -5.81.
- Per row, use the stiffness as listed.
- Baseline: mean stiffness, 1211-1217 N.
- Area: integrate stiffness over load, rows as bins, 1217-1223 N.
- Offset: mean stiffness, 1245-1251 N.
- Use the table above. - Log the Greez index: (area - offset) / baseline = 7.1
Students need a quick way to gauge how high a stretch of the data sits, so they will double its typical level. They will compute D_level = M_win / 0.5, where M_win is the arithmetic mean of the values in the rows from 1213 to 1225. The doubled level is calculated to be 64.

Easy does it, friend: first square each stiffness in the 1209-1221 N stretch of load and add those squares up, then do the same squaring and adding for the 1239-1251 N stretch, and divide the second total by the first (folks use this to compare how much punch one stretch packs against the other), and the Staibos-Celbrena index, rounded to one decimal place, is 1.7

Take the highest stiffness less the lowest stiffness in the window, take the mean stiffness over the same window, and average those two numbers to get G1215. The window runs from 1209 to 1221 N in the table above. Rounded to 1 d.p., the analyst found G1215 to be 20.1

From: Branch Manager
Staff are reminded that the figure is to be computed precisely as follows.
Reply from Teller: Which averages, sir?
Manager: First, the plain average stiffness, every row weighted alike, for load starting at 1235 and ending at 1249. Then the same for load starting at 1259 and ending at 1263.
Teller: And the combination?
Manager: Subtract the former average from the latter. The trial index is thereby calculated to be -19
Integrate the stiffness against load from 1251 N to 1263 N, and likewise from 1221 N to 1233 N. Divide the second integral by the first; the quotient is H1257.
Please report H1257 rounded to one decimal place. 2.1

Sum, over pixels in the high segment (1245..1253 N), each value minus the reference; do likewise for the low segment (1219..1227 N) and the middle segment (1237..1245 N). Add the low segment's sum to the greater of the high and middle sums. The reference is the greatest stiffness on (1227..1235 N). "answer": -38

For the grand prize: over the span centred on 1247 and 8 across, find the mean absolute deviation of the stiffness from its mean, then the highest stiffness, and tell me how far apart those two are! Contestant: 34.8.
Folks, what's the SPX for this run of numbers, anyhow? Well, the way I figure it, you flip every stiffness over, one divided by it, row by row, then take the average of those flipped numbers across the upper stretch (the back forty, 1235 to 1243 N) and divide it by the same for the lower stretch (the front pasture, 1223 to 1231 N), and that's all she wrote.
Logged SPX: 1.0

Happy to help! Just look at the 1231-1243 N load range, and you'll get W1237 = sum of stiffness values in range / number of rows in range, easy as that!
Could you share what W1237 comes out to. 41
